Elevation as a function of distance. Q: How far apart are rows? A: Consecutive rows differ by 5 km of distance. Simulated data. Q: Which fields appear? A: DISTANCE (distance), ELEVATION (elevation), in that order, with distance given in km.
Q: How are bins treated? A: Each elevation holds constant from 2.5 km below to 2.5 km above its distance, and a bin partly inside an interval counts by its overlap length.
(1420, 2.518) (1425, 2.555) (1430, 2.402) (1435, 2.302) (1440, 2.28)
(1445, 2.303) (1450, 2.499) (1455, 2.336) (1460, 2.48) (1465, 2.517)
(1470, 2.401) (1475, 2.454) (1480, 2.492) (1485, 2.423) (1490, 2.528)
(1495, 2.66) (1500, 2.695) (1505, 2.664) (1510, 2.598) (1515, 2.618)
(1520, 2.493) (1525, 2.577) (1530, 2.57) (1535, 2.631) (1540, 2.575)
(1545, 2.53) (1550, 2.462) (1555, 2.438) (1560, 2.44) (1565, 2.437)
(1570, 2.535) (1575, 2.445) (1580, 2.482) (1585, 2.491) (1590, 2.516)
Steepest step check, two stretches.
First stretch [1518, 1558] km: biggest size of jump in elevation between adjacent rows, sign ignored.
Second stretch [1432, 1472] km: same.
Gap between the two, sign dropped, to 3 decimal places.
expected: 0.112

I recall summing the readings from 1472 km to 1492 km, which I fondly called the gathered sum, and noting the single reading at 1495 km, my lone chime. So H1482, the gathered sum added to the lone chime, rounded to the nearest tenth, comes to 12.6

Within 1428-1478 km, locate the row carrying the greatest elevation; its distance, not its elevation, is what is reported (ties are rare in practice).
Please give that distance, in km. 1465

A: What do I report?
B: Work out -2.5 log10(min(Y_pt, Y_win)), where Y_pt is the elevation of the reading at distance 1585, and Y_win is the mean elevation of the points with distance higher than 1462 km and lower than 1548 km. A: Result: -0.99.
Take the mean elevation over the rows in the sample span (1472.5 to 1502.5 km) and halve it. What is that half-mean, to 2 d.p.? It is 1.27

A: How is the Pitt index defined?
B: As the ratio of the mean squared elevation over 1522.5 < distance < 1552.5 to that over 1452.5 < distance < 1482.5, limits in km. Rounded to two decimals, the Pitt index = 1.09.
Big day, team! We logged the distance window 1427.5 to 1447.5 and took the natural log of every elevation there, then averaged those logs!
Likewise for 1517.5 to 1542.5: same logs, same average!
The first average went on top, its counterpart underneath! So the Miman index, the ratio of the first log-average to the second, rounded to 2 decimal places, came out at 0.89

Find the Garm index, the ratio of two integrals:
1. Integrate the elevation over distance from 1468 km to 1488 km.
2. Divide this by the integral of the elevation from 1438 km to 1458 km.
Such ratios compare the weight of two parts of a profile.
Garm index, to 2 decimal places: 1.04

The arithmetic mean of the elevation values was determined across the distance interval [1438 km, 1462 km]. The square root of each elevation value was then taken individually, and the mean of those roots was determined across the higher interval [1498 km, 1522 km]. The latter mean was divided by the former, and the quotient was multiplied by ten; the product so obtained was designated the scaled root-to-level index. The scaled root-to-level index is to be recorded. 6.79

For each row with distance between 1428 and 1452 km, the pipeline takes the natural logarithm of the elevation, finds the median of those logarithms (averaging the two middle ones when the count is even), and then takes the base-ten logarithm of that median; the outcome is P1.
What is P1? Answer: -0.079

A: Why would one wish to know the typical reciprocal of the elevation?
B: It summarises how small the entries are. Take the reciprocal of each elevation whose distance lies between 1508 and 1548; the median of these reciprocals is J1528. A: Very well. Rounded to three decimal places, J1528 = 0.388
